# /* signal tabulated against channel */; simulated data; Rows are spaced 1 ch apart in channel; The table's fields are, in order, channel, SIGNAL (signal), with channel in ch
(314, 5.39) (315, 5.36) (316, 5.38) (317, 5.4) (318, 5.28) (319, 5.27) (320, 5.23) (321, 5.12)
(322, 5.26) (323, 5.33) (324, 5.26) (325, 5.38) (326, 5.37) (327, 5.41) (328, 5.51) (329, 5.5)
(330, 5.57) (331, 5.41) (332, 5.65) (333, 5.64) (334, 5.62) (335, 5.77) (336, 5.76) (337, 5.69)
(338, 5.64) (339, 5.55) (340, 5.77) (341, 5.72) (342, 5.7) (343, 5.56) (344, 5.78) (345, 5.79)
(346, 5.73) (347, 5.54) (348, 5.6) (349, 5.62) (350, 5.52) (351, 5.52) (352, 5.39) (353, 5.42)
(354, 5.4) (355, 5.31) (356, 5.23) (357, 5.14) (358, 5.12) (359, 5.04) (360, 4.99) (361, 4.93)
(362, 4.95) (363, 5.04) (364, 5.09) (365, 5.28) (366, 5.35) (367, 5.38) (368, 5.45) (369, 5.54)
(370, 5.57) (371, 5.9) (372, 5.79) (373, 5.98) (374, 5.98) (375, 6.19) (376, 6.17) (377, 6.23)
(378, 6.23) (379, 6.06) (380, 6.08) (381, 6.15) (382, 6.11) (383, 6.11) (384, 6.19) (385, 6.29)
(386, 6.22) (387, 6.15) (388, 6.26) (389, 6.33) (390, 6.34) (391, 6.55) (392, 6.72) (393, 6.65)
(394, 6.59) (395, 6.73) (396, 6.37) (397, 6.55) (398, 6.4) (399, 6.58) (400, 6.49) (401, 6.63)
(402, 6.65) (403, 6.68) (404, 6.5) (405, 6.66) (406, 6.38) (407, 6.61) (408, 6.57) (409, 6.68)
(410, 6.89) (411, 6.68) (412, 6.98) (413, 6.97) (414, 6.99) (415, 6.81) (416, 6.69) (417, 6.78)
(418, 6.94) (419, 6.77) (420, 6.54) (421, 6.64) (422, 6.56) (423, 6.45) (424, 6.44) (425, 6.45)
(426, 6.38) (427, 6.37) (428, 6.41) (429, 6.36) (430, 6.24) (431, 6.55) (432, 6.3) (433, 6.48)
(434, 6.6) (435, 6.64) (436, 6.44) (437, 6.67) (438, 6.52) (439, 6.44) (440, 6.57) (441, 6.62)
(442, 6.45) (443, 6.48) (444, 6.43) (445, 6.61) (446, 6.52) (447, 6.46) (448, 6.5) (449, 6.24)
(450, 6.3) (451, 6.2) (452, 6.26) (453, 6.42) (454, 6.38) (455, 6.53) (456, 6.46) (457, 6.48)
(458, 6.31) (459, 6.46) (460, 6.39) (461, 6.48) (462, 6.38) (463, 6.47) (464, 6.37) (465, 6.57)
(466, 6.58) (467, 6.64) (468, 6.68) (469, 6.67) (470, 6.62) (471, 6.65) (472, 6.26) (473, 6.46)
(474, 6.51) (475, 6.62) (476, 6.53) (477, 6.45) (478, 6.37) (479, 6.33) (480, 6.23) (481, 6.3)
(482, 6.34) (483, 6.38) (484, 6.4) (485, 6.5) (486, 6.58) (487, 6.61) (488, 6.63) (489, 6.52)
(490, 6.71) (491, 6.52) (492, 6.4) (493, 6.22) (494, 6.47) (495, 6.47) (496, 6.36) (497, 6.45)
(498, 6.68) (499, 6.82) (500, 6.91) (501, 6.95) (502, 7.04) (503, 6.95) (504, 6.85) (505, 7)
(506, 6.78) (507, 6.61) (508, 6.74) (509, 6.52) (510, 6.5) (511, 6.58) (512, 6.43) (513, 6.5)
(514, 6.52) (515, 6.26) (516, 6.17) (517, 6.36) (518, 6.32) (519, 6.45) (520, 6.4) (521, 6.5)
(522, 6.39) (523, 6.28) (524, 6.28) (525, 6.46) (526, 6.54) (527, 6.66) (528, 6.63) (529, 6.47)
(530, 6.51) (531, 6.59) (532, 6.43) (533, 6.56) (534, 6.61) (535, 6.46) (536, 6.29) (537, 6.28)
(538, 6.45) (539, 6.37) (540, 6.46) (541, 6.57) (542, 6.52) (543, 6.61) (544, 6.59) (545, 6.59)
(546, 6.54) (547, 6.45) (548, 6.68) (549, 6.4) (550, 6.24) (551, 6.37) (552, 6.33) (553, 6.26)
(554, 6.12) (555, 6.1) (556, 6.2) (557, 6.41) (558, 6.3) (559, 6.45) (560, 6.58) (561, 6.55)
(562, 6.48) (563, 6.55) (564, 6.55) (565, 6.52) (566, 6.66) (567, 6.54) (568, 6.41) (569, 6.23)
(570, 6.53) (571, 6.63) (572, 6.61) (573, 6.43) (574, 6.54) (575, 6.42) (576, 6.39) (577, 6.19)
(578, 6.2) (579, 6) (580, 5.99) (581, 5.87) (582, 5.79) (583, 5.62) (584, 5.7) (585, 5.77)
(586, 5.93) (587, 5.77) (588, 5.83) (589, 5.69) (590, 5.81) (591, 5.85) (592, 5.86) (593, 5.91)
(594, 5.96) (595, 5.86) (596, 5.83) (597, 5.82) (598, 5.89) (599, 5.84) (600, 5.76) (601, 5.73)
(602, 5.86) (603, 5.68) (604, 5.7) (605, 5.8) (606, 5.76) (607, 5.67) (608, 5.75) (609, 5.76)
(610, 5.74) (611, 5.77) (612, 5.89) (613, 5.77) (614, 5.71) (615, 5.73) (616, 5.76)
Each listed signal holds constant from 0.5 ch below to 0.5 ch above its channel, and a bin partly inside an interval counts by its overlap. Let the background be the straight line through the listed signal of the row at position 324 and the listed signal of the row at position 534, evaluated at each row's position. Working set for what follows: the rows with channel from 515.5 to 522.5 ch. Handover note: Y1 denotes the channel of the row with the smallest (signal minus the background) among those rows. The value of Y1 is 516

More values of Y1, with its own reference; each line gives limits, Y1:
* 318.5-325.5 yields 321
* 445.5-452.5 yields 451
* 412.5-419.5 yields 416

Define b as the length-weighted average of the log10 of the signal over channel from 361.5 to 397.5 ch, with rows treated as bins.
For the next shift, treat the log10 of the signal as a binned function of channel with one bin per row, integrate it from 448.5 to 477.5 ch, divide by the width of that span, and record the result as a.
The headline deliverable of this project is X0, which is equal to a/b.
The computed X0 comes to 1.042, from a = 0.810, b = 0.778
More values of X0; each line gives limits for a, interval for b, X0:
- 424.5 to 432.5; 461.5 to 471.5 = 0.985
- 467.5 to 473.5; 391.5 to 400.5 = 0.999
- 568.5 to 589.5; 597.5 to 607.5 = 1.031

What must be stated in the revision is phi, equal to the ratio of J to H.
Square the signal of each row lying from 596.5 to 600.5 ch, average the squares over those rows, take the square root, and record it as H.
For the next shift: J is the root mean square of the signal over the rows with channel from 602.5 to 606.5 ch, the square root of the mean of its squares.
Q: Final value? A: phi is 0.98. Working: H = 5.83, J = 5.7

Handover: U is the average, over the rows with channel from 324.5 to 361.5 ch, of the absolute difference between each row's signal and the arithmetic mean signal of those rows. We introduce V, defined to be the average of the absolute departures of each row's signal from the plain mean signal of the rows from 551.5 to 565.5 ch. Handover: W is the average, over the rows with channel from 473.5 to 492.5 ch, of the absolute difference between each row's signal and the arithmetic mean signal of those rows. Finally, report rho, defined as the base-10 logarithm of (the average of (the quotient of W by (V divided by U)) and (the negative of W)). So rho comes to -1.83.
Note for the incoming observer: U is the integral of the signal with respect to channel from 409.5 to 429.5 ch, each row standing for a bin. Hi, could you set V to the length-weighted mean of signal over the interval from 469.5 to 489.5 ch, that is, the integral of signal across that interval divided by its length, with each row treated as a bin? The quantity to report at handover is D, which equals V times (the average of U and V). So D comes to 451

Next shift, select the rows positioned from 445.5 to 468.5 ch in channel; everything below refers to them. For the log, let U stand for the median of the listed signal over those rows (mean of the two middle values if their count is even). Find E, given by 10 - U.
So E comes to 3.54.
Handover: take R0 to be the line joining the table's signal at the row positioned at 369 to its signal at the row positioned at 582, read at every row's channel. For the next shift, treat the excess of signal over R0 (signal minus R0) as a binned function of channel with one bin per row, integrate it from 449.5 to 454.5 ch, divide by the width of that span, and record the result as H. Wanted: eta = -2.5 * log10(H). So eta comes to 0.43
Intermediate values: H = 0.67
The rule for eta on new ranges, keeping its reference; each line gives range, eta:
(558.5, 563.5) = 0.30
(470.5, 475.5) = 0.19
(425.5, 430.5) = 0.32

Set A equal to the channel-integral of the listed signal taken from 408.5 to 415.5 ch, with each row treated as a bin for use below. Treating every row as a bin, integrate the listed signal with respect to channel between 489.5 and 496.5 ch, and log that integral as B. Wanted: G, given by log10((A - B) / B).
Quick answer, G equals -1.2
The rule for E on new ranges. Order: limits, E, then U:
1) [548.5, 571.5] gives 3.59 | 6.41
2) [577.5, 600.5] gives 4.16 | 5.84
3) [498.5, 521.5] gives 3.48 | 6.52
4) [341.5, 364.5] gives 4.60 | 5.40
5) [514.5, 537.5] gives 3.55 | 6.45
